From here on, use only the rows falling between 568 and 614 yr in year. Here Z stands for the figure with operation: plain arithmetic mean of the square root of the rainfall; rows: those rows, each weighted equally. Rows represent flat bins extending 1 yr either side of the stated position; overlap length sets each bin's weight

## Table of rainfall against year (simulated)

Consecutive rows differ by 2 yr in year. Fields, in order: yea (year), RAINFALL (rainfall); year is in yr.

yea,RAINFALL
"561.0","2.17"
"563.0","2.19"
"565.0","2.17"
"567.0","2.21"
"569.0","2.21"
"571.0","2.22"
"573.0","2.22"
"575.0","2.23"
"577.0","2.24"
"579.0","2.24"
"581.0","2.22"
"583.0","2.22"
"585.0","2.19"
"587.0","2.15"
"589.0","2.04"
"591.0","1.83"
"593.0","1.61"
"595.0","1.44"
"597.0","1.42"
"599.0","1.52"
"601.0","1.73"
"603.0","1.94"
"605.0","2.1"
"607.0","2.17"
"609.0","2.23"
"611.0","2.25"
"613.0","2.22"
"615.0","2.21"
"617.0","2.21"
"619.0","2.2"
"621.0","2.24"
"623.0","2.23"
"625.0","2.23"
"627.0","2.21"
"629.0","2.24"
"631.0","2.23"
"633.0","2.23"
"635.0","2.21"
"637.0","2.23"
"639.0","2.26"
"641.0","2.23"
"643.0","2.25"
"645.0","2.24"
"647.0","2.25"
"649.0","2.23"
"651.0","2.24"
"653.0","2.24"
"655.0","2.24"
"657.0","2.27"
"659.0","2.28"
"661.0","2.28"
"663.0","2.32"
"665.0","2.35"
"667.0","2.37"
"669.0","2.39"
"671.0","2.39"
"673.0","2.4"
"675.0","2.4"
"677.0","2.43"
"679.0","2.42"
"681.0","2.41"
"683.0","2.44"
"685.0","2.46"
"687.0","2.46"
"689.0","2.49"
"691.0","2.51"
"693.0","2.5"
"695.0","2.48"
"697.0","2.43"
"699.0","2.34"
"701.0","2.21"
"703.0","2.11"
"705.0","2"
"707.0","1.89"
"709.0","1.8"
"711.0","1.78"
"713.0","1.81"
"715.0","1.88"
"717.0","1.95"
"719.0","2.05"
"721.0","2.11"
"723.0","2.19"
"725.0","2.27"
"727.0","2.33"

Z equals 1.42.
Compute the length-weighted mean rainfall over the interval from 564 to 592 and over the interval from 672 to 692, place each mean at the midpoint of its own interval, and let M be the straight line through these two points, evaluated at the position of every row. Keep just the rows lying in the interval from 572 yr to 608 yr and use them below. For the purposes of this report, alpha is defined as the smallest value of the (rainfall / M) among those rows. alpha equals 0.64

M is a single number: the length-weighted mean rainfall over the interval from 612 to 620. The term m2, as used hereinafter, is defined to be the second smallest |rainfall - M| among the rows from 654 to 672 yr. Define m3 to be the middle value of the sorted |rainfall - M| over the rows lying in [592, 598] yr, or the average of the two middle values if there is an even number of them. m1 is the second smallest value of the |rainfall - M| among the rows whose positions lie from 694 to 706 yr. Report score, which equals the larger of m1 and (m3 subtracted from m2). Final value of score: 0.10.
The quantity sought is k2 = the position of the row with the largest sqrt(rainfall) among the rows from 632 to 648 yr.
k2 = 639.0 yr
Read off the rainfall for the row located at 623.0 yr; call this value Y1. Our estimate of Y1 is 2.23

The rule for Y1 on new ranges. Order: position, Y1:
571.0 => 2.22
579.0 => 2.24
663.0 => 2.32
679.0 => 2.42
